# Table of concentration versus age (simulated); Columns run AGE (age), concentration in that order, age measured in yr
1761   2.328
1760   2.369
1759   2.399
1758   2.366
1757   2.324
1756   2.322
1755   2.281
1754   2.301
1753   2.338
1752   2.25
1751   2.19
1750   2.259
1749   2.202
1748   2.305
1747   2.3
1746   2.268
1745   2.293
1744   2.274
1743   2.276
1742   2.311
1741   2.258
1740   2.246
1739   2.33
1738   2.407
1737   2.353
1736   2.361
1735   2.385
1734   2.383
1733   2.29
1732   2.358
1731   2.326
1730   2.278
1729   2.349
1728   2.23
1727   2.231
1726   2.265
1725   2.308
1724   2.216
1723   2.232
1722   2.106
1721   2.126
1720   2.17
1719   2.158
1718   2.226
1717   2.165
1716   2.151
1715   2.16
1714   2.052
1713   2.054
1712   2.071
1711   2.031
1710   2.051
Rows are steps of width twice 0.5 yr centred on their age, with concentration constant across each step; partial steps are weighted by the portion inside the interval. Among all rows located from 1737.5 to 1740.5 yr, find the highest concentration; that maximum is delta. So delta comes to 2.407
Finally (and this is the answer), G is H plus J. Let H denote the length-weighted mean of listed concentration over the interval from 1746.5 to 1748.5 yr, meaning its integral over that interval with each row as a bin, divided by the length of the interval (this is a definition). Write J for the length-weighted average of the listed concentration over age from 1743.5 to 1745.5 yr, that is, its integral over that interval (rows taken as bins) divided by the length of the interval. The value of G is 4.59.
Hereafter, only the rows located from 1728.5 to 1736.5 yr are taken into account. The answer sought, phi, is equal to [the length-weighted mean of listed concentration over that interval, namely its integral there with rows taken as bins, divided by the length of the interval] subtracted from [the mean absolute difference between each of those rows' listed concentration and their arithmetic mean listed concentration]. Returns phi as -2.31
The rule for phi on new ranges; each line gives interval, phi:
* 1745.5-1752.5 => -2.22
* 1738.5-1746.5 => -2.26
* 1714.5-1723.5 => -2.14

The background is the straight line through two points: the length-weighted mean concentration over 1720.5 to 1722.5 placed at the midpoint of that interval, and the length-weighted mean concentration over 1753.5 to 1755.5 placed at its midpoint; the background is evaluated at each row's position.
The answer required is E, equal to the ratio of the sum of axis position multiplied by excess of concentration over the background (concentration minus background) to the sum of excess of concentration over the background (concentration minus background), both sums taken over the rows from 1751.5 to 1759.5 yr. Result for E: 1757.5 yr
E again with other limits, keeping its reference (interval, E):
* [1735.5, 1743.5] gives 1738.5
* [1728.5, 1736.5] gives 1732.6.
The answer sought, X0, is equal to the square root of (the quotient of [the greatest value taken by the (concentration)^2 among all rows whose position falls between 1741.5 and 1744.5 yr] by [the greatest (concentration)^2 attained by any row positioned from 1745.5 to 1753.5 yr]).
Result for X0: 0.99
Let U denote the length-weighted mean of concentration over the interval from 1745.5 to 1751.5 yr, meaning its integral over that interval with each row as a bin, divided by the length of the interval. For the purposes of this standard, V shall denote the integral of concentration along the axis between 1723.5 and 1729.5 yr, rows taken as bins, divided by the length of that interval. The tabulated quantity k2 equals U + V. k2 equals 4.52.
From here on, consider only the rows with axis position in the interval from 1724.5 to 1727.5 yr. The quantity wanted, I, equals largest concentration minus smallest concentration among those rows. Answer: 0.077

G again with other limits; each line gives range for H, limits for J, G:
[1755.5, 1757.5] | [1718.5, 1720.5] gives 4.49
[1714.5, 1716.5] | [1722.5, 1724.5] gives 4.38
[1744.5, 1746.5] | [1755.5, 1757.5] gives 4.60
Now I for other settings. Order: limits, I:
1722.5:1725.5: 0.092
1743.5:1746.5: 0.025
